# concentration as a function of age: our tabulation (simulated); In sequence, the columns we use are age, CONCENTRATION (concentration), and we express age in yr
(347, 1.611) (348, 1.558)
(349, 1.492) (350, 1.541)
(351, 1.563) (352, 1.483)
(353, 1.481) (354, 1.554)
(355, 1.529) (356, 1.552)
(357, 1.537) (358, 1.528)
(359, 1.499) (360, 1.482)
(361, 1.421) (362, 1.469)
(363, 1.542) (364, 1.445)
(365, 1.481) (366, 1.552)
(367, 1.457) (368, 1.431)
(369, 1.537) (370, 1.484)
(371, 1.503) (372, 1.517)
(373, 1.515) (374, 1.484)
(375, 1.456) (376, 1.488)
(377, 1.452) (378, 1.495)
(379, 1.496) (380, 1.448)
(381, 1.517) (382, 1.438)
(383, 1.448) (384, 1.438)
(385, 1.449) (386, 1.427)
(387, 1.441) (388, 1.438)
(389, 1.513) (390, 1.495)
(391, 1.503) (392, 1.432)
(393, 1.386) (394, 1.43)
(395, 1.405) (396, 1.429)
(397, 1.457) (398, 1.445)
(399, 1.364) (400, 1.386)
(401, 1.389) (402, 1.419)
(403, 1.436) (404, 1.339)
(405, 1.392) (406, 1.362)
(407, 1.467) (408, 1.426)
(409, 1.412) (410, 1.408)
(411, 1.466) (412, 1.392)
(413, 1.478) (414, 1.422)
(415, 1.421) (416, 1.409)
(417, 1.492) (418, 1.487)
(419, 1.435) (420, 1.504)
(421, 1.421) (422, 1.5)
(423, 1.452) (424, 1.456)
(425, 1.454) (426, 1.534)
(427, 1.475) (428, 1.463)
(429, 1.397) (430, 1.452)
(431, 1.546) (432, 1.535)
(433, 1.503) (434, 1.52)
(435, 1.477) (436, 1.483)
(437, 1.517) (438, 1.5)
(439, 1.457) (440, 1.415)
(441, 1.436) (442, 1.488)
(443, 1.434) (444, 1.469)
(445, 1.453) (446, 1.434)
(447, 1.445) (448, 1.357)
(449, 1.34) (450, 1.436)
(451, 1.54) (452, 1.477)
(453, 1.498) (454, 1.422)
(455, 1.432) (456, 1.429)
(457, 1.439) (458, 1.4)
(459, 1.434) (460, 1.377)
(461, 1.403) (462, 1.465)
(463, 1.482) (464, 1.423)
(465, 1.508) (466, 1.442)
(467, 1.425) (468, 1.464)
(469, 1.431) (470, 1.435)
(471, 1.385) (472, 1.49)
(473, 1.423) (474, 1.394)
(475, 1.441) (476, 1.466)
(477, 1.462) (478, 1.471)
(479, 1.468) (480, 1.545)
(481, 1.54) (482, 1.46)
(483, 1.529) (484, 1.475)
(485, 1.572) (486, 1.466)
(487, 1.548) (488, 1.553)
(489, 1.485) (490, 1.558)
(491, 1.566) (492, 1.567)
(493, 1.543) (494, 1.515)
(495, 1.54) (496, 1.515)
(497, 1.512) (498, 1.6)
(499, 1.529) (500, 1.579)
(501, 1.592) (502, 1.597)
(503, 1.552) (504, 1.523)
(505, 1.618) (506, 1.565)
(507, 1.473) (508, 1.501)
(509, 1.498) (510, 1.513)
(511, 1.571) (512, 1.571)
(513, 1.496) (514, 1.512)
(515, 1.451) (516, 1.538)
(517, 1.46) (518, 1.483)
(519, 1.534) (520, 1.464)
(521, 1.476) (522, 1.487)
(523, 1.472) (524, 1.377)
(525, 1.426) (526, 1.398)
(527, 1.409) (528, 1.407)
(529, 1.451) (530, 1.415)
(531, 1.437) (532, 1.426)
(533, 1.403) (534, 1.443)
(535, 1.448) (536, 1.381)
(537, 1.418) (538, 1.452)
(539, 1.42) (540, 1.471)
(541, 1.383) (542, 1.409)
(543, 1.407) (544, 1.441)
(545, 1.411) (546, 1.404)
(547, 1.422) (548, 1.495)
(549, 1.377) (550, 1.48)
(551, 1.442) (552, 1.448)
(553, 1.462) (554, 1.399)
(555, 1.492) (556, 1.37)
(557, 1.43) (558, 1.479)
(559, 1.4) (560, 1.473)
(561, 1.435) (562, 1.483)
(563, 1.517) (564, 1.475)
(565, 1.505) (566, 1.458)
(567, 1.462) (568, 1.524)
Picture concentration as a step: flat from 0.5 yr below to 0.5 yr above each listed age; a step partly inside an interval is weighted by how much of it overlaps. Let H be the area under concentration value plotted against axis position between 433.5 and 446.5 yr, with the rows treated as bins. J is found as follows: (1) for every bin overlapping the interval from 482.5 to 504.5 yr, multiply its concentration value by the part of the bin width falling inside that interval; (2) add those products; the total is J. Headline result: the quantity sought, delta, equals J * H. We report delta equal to 647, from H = 19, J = 33.9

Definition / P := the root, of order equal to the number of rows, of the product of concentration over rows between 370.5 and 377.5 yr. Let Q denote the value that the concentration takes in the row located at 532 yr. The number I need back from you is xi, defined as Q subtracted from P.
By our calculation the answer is 0.06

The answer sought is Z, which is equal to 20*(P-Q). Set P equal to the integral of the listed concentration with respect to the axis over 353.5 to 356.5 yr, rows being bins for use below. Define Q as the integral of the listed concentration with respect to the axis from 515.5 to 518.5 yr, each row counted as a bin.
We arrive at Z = 3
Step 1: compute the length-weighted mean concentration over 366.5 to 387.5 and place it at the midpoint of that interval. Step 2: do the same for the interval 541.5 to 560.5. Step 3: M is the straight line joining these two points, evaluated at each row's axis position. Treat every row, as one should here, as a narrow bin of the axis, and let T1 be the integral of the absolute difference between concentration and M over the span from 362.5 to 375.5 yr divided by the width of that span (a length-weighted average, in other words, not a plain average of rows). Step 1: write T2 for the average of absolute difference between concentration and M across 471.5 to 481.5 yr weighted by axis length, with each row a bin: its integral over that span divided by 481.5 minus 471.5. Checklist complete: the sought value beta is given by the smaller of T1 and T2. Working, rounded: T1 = 0.035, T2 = 0.039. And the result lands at 0.035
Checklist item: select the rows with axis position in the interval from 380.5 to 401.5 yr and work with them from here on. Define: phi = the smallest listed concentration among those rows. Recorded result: 1.364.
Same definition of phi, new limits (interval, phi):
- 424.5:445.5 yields 1.397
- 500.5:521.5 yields 1.451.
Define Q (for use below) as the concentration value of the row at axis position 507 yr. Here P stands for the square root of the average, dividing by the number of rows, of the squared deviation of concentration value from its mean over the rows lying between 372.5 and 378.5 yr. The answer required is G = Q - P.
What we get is 1.45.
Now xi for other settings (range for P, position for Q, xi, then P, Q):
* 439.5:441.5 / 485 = -0.15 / 1.43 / 1.572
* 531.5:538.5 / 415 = 0.00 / 1.42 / 1.421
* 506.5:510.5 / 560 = 0.02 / 1.50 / 1.473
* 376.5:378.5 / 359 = -0.03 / 1.47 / 1.499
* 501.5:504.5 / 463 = 0.08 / 1.56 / 1.482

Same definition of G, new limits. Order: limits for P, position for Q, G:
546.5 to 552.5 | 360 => 1.44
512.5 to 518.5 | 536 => 1.35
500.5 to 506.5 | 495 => 1.51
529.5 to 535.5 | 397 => 1.44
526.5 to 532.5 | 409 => 1.40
